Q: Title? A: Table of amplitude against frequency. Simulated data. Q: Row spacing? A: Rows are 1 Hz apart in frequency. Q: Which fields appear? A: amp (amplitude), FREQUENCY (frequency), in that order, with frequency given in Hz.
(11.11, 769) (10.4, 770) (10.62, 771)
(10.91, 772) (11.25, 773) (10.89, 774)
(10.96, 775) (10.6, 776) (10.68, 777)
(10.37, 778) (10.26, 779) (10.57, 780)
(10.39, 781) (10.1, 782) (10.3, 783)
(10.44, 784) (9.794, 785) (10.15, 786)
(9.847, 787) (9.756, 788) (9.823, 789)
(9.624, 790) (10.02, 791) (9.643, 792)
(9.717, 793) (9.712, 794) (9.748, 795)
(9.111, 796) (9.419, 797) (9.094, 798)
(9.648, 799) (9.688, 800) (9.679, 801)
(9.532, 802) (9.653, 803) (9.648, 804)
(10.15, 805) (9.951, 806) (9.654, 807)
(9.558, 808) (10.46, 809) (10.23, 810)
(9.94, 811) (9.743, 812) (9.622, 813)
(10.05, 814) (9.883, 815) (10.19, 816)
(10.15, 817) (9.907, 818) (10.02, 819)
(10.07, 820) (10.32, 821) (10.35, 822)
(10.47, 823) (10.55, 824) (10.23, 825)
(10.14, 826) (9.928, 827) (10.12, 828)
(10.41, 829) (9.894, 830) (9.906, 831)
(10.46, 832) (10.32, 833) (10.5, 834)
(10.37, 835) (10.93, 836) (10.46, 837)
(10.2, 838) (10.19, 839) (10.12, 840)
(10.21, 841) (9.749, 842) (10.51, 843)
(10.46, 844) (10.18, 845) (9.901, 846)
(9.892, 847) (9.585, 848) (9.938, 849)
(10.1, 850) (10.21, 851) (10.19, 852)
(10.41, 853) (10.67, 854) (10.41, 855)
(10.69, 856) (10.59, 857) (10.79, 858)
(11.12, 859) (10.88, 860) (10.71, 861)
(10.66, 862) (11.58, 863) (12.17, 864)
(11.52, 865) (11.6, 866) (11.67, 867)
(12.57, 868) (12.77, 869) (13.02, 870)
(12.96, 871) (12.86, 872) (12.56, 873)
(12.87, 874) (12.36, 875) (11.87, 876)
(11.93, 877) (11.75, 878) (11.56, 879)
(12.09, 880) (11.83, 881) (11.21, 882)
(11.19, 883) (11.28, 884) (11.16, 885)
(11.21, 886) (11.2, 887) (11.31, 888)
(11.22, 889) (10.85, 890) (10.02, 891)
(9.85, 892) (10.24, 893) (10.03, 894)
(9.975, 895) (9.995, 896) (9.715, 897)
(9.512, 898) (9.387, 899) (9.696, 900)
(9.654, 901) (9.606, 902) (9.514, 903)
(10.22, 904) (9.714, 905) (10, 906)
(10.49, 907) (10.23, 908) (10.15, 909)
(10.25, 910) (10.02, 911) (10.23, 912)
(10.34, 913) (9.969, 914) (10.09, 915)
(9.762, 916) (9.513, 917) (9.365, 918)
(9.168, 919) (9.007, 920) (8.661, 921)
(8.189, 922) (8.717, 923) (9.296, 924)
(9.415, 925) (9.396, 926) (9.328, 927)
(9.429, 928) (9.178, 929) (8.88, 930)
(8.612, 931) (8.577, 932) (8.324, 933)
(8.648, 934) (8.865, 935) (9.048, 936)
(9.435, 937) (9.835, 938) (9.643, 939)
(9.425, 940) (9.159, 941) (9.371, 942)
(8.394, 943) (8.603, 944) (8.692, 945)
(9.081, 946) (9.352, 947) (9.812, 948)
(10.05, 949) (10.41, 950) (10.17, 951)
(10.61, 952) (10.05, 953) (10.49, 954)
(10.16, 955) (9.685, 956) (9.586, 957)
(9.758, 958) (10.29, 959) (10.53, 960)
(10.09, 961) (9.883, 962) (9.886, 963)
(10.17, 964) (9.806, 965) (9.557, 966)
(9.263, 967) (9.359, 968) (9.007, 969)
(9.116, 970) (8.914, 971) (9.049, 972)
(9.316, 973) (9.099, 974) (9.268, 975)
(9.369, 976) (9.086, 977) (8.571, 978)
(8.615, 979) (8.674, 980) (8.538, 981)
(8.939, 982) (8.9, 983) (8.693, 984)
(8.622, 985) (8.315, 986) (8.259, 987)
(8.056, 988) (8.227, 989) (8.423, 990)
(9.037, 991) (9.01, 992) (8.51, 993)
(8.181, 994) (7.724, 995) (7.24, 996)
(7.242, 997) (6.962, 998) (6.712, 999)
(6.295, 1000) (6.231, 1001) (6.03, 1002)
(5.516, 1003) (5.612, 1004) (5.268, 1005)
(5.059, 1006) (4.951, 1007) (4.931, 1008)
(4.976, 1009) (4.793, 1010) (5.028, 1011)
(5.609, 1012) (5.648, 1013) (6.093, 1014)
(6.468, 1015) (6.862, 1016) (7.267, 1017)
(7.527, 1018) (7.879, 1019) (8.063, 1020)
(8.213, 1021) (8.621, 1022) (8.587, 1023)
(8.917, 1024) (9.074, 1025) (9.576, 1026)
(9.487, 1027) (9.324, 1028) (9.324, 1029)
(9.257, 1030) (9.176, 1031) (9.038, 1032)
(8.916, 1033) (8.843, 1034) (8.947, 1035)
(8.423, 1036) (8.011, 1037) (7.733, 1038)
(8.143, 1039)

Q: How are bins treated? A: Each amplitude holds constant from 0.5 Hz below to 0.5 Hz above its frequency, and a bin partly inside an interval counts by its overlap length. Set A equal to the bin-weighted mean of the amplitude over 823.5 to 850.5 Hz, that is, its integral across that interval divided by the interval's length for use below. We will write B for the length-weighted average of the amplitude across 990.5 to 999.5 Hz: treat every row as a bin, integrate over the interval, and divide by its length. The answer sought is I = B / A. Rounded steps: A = 10.19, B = 7.8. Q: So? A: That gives 0.77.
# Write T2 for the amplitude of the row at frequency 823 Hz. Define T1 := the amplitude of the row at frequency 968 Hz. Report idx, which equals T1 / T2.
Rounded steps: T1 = 9.359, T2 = 10.47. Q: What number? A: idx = 0.89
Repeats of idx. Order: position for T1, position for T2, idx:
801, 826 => 0.95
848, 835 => 0.92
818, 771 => 0.93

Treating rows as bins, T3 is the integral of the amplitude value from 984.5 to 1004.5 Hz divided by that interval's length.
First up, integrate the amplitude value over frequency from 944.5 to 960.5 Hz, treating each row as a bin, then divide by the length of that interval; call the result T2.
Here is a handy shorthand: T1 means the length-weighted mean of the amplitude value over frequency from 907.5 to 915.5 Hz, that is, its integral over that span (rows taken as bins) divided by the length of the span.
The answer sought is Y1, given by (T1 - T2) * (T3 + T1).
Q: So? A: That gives 4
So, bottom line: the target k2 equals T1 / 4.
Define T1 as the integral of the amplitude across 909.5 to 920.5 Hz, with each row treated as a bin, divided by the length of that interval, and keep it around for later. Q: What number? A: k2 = 2.4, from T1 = 9.8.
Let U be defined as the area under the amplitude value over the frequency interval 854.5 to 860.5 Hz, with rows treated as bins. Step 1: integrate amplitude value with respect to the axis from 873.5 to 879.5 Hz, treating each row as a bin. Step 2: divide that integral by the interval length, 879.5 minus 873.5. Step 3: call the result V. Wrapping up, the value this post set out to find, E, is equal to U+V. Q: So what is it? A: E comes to 77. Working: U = 64.5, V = 12.1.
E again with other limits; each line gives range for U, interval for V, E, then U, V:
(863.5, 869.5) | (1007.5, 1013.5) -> 77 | 72.3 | 5.2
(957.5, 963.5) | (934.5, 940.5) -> 70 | 60.4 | 9.4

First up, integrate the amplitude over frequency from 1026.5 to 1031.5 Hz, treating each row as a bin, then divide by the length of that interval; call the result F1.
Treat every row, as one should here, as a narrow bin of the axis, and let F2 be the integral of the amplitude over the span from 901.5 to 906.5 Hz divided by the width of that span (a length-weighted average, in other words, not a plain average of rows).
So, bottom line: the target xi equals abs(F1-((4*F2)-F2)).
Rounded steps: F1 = 9.3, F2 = 9.8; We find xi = 20.1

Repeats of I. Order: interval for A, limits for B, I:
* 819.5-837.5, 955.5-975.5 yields 0.93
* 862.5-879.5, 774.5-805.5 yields 0.81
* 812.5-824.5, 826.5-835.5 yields 1.01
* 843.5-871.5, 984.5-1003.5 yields 0.69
